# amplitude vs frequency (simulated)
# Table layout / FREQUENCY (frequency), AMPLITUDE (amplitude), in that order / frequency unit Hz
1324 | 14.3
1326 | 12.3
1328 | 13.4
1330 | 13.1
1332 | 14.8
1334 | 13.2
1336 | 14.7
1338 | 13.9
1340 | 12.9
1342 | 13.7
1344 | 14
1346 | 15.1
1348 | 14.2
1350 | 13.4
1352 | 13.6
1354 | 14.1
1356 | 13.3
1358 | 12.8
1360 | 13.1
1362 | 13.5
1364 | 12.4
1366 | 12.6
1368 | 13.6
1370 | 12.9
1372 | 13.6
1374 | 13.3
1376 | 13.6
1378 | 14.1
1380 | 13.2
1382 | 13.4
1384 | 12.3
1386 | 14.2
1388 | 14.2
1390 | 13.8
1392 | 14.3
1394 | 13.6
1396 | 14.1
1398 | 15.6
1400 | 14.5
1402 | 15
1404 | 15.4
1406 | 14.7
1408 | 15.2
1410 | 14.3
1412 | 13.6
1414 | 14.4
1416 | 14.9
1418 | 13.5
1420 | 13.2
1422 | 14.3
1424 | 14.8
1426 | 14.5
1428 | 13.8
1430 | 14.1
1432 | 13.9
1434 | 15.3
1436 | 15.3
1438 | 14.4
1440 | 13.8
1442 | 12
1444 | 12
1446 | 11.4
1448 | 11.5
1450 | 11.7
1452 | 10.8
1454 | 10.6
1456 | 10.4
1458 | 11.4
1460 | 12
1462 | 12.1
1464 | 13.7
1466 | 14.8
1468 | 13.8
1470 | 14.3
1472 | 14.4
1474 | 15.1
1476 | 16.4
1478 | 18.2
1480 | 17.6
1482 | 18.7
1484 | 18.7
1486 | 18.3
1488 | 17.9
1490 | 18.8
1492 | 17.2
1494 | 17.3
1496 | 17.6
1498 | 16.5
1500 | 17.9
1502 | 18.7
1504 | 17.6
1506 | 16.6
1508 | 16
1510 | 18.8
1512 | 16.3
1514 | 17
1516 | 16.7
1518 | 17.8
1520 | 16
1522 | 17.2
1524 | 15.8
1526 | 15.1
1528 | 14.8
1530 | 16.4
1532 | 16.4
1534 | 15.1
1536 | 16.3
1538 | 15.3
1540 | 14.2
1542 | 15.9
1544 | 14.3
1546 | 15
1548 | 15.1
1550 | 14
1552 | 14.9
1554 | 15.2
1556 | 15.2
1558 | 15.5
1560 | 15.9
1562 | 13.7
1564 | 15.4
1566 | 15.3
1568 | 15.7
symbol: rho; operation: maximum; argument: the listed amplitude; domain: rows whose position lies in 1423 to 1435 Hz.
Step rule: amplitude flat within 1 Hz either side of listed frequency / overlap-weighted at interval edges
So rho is 15.3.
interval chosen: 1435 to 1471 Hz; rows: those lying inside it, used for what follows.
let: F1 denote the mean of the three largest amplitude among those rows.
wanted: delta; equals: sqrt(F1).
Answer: 3.85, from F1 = 14.8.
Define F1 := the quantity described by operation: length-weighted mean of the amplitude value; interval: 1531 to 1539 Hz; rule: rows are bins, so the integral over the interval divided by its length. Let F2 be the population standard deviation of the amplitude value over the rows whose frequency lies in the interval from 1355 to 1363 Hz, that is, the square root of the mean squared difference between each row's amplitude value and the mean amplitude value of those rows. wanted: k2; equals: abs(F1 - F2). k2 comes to 16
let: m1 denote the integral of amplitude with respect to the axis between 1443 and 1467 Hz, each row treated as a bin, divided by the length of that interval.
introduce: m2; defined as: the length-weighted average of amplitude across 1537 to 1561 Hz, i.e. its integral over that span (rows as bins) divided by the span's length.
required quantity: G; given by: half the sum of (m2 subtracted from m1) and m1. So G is 4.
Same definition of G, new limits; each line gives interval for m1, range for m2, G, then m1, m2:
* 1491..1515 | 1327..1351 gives 10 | 17.3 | 13.9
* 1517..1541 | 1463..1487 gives 8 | 15.9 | 16.2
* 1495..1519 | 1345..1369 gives 11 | 17.3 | 13.5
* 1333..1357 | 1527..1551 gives 6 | 13.8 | 15.2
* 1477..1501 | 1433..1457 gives 12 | 17.9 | 12.4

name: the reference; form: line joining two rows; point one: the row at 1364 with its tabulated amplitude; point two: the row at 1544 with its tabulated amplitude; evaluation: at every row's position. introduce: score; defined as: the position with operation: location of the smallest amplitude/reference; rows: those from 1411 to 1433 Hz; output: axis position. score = 1420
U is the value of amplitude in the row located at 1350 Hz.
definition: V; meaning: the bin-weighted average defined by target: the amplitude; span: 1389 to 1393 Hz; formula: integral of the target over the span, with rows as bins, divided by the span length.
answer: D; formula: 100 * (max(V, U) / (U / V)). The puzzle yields 1473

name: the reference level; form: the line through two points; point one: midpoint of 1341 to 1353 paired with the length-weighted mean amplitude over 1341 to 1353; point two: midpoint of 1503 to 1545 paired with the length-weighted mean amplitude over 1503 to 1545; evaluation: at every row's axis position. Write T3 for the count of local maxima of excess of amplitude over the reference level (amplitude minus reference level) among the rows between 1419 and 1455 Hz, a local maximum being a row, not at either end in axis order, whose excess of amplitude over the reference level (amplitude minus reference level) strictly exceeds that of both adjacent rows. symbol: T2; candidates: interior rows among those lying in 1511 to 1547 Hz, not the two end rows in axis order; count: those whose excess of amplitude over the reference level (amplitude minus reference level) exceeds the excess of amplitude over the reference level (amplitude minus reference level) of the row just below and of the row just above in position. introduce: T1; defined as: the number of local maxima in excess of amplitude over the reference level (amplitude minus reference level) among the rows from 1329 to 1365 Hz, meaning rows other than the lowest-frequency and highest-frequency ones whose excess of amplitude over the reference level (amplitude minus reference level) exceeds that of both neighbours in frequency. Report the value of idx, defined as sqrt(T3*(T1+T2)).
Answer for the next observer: 6.6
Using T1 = 5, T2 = 6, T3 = 4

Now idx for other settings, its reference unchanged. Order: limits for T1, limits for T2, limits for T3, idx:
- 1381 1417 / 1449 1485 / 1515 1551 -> 6.9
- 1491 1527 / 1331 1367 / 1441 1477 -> 4.5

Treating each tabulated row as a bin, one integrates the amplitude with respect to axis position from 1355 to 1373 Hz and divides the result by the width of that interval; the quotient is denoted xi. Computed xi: 13.1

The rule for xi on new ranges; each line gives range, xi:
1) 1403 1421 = 14.4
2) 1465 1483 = 15.9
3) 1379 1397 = 13.7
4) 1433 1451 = 13.0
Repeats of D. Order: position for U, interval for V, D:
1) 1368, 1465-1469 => 1504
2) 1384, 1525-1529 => 1817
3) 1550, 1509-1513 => 2200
